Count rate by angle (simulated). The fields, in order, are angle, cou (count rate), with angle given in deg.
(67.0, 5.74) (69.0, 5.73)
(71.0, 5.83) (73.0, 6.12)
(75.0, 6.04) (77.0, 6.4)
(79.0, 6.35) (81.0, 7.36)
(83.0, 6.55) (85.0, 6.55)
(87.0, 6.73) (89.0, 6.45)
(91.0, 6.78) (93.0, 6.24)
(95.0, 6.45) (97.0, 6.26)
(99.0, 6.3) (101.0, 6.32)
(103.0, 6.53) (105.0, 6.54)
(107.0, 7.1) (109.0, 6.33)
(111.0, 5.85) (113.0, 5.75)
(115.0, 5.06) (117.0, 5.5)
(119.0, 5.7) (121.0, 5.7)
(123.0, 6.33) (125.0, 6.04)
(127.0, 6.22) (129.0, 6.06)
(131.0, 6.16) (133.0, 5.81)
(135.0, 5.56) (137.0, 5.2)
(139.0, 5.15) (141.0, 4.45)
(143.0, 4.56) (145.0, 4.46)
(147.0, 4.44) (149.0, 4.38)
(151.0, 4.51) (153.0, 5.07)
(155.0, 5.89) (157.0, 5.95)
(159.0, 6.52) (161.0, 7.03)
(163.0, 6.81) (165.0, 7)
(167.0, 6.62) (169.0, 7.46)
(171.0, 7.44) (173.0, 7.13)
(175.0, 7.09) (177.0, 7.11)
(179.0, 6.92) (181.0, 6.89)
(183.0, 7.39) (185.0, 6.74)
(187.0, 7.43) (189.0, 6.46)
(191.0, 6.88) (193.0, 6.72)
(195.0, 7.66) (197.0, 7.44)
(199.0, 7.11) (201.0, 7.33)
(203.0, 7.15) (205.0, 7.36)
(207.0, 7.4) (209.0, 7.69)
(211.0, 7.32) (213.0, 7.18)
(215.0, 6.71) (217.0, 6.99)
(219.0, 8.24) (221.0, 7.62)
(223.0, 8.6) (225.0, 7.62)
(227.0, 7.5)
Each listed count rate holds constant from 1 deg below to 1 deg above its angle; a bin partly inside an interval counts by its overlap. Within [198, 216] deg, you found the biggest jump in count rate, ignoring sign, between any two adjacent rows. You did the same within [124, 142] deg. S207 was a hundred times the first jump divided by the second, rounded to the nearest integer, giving 67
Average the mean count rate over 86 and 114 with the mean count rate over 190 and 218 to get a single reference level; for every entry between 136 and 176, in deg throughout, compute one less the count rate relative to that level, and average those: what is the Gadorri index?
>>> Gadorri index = 0.14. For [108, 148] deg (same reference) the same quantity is 0.19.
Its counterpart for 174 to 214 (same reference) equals -0.05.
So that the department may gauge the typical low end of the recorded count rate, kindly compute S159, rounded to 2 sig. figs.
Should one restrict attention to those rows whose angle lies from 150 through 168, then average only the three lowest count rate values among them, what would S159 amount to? 5.2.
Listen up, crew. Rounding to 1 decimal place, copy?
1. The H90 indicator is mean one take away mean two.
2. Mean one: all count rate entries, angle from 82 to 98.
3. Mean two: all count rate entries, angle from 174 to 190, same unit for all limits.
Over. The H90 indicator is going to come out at -0.5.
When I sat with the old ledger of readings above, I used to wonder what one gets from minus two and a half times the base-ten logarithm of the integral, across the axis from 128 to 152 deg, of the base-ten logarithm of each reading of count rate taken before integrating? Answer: -3.06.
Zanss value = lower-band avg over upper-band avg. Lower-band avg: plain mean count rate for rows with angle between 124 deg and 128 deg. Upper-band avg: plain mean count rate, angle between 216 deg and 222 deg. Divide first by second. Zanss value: 0.80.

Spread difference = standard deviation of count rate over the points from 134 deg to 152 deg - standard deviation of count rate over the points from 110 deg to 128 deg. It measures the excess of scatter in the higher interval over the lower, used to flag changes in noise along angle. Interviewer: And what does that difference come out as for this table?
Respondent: 0.05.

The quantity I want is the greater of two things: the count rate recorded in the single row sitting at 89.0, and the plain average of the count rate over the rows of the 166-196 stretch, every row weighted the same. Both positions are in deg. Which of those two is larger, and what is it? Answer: 7.1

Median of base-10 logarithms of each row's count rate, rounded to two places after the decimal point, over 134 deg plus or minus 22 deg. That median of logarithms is 0.74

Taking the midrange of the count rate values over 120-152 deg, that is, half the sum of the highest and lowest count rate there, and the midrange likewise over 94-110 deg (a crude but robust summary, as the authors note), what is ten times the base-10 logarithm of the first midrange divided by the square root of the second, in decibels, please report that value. 3.2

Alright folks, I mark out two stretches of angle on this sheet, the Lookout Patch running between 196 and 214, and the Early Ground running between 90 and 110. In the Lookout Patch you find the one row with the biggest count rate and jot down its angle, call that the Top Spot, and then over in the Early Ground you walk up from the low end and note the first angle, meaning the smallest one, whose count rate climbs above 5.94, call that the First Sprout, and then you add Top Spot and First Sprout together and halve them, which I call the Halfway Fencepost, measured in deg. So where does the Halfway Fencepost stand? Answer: 150 deg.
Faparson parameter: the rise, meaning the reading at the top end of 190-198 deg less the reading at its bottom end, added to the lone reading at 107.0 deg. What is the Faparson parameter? 7.66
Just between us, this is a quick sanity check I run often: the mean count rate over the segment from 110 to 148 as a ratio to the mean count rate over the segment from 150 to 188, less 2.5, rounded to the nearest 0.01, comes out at -1.68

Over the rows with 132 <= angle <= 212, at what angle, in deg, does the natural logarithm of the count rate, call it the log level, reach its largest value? 209.0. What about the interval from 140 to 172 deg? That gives 169.0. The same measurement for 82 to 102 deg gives 91.0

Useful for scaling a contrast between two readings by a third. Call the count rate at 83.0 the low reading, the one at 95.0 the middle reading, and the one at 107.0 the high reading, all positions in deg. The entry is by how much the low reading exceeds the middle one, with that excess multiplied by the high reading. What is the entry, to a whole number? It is 1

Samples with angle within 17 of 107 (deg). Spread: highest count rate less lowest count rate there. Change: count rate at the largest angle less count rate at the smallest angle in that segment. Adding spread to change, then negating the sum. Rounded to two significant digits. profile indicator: -1.6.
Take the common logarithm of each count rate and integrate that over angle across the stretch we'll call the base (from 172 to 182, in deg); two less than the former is 6.5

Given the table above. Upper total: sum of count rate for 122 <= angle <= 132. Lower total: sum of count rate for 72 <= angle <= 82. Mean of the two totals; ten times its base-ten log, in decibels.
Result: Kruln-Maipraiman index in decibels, 15.0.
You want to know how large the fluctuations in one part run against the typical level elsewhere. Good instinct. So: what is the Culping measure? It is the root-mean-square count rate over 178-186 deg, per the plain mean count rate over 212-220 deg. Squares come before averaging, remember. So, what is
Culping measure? 0.96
